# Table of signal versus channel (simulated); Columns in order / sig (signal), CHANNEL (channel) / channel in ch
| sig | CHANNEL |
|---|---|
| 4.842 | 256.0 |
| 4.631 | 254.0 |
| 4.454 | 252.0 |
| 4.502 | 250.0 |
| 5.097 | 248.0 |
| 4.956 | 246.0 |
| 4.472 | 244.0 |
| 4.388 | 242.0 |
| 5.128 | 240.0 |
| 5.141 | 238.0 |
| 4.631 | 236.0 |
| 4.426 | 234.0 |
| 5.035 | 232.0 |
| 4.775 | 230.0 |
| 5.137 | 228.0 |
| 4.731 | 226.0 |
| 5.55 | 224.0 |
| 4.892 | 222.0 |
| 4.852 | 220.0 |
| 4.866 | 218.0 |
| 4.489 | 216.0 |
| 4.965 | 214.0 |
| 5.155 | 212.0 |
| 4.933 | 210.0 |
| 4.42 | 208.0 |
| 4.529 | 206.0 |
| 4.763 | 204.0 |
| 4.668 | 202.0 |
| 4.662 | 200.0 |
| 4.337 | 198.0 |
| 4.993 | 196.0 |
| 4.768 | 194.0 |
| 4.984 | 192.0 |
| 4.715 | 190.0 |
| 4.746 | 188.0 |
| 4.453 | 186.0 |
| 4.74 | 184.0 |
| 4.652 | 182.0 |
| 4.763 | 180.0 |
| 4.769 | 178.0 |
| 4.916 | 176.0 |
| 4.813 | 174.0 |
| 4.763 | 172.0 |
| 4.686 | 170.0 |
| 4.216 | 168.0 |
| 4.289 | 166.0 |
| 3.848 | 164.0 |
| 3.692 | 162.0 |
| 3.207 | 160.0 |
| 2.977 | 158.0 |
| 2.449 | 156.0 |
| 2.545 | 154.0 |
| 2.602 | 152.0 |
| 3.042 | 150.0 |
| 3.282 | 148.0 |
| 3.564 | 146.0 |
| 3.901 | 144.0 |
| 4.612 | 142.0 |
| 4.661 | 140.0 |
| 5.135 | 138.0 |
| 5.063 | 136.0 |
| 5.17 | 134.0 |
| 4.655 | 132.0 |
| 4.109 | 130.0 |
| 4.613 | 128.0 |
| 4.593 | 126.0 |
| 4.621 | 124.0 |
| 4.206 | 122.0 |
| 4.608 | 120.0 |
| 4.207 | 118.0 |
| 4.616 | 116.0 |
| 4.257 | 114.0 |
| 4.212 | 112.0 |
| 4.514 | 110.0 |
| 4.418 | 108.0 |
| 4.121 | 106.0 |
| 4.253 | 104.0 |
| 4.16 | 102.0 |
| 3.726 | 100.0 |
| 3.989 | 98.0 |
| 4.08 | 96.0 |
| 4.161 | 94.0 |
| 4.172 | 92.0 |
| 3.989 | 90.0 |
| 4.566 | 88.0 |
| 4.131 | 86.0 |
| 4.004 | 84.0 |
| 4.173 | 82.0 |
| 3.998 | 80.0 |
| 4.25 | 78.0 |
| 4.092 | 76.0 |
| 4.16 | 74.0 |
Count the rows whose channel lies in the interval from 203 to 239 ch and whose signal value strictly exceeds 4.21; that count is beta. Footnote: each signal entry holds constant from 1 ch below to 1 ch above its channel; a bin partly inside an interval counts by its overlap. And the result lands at 18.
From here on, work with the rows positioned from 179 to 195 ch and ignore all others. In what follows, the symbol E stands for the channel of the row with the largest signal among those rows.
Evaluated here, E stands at 192.0 ch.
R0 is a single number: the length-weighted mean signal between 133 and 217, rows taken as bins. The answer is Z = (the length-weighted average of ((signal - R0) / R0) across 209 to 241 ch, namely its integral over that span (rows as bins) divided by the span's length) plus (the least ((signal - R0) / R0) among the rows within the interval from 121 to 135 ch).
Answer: 0.08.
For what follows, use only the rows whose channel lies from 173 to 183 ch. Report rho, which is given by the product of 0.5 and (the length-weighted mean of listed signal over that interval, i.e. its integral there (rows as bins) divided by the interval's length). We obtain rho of 2.39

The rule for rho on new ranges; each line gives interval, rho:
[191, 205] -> 2.37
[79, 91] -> 2.07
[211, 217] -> 2.43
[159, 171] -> 1.99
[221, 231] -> 2.51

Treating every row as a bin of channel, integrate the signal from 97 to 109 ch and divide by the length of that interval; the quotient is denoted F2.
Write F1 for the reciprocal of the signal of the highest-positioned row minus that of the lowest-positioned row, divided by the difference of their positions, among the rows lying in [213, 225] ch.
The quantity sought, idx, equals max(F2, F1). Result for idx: 4.1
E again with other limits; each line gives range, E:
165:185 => 176.0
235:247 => 238.0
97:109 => 108.0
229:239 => 238.0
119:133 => 132.0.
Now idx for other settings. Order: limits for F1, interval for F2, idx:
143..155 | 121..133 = 4.5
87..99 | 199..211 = 4.7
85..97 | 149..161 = 2.8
